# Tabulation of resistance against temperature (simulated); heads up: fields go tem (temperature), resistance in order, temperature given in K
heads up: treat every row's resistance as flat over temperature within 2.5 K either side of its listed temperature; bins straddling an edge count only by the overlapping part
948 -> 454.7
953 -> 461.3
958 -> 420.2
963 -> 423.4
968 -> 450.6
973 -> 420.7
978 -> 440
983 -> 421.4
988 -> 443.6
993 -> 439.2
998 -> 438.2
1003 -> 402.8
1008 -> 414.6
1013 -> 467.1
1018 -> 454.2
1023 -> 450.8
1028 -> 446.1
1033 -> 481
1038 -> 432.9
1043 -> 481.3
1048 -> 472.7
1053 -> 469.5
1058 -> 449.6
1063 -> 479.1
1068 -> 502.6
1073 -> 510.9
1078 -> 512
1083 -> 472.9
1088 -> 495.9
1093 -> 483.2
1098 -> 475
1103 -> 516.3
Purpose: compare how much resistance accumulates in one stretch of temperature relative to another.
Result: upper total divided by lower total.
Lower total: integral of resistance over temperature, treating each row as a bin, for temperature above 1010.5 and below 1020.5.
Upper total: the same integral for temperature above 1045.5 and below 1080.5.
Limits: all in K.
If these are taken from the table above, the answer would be 3.7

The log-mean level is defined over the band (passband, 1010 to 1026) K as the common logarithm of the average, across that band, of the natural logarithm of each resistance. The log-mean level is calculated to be 0.787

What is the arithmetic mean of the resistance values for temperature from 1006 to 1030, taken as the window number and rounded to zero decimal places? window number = 447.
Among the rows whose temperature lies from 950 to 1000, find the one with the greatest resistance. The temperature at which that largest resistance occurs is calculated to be 953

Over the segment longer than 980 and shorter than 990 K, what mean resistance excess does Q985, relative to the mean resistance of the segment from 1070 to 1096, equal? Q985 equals -62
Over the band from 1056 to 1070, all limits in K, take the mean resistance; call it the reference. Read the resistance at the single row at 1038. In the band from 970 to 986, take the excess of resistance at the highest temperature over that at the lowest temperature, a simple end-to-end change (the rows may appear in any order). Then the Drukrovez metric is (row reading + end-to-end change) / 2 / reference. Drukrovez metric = 0.454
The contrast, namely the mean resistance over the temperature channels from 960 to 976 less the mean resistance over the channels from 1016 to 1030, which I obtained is -19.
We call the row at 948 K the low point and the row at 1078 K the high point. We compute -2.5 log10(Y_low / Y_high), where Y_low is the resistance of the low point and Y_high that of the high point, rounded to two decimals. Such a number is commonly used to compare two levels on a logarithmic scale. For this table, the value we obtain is 0.13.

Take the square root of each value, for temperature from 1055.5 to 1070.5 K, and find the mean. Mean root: 21.8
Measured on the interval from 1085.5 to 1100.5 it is 22.0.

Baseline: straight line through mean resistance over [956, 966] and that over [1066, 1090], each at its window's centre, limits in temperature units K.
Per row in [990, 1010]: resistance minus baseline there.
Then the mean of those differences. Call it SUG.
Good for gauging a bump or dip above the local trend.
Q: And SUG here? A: -24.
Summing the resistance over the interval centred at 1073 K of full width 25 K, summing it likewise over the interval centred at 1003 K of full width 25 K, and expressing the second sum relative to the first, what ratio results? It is 0.873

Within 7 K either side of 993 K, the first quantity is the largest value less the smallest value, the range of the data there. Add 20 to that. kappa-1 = 25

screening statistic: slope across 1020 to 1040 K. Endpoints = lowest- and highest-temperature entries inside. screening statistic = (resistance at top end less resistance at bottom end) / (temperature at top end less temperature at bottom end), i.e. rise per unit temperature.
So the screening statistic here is -1.2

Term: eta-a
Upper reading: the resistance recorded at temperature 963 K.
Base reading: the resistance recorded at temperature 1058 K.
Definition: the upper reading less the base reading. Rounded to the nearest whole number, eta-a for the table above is -26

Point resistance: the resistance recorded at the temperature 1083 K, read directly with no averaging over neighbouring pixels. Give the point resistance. 472.9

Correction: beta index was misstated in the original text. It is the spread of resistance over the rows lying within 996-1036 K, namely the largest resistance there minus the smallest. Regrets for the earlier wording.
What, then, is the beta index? 78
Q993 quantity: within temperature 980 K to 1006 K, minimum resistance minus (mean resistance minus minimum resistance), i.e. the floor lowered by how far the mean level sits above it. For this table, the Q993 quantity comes 377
